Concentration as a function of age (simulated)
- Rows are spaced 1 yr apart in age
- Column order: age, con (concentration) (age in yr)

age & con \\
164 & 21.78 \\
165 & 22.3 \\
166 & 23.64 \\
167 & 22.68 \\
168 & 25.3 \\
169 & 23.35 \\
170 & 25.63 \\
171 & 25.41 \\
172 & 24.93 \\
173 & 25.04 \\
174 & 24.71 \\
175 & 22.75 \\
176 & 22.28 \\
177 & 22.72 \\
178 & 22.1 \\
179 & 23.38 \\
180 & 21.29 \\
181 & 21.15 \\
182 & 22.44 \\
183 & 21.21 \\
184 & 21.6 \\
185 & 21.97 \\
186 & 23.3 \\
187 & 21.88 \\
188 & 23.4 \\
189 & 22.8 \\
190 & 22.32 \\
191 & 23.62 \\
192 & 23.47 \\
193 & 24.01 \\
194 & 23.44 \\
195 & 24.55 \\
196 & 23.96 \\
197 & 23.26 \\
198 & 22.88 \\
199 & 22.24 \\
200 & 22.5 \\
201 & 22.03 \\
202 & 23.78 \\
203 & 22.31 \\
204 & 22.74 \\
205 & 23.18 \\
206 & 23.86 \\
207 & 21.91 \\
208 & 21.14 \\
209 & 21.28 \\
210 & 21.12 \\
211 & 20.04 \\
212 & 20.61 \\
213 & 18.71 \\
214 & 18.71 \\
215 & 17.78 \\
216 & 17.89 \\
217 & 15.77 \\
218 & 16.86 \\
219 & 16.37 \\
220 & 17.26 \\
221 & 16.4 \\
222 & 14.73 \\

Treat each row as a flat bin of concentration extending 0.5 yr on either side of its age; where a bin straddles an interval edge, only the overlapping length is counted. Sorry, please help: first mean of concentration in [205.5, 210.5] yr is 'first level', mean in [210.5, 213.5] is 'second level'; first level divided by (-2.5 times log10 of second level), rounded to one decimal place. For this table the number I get -6.7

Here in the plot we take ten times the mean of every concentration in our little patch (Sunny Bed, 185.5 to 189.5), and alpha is 228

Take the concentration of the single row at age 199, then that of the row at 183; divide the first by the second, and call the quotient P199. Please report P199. 1.05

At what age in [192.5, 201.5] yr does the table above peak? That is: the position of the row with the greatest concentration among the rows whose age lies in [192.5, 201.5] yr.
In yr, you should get 195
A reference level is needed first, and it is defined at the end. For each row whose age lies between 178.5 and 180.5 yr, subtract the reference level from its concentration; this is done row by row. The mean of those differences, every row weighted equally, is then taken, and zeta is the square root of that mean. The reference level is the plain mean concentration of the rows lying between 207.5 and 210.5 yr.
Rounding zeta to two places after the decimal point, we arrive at 1.07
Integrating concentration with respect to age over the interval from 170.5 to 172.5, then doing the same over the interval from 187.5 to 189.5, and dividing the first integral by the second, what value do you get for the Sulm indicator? 1.09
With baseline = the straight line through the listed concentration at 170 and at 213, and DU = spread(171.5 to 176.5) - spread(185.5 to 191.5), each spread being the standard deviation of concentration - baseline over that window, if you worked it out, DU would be 0.3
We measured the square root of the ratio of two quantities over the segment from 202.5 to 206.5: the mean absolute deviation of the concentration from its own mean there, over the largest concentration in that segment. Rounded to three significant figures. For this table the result 0.144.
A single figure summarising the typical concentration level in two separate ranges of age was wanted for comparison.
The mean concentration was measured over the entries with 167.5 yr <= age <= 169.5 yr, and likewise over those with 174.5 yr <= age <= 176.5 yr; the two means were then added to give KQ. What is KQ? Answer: 46.8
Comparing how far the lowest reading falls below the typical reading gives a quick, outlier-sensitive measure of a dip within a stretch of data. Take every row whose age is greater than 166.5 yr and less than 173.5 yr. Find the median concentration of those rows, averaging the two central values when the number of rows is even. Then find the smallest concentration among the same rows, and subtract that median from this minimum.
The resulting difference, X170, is -2.36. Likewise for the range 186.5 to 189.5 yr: -0.92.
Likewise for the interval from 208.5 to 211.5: -1.08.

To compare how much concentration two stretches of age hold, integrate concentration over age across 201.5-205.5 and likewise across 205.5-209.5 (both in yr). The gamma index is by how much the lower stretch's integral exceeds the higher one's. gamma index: 4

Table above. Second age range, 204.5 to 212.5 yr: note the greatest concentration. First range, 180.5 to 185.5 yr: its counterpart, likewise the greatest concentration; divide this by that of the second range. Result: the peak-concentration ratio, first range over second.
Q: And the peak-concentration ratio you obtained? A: 0.94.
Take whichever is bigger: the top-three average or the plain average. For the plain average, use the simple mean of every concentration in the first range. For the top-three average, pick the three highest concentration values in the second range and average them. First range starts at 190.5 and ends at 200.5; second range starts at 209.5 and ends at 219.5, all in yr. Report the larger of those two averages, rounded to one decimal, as 23.4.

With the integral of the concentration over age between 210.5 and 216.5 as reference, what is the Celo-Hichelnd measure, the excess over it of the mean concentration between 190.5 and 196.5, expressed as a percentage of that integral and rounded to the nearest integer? -79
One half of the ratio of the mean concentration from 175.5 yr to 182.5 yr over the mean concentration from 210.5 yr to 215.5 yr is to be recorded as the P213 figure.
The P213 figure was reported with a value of 0.579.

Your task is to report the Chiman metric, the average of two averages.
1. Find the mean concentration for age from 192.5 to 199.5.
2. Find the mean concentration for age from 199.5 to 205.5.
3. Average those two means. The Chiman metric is 23.1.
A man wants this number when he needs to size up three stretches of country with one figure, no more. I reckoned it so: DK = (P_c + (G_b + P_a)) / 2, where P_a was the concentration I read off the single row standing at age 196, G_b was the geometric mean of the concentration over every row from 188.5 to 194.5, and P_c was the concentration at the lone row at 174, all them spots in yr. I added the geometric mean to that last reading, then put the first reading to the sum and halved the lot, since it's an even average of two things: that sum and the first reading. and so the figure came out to 36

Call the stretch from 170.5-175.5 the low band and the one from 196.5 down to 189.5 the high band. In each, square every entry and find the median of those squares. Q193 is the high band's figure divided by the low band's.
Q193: 0.90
